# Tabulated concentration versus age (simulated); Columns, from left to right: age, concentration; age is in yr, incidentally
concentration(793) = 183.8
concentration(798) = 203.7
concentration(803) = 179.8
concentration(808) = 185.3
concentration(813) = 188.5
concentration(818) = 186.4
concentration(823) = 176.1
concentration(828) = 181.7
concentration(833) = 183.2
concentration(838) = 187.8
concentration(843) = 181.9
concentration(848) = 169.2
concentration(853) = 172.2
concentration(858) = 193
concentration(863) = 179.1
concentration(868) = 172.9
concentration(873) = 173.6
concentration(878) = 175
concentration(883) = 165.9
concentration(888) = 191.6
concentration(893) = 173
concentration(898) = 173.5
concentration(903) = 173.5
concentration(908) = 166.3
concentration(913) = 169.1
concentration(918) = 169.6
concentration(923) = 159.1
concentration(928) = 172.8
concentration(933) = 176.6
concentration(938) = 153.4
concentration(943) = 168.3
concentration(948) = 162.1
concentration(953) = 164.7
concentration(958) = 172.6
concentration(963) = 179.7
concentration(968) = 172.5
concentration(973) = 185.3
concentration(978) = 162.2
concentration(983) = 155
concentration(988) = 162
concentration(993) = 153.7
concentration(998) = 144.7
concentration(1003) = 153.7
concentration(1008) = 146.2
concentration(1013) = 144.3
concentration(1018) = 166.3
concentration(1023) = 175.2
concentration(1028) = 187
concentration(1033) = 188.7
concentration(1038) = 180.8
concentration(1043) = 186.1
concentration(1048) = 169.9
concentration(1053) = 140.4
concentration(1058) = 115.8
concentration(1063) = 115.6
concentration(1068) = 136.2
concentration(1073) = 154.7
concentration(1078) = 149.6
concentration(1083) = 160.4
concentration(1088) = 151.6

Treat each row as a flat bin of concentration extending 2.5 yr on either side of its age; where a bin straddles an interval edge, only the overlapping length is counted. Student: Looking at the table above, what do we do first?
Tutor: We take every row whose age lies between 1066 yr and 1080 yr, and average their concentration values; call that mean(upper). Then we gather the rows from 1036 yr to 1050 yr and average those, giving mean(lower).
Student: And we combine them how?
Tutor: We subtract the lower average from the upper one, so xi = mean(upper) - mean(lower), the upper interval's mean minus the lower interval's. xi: -32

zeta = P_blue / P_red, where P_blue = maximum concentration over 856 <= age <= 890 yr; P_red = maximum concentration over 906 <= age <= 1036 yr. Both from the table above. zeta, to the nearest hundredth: 1.02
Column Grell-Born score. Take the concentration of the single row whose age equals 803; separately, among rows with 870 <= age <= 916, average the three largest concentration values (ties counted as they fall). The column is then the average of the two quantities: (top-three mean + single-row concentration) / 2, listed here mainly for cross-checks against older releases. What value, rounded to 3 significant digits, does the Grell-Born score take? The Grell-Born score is 180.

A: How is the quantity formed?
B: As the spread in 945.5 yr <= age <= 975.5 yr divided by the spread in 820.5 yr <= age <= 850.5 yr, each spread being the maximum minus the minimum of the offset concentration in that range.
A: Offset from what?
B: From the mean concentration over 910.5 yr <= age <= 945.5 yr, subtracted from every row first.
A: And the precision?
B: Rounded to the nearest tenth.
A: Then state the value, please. 1.2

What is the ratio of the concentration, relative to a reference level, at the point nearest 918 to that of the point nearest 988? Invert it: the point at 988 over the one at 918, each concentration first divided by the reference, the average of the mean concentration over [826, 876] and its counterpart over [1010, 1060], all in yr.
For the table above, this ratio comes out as 0.96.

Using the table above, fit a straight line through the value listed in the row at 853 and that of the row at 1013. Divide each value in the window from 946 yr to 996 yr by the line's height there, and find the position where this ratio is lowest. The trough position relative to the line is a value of 983 yr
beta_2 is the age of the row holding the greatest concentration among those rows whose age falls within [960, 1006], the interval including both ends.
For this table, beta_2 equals 973 yr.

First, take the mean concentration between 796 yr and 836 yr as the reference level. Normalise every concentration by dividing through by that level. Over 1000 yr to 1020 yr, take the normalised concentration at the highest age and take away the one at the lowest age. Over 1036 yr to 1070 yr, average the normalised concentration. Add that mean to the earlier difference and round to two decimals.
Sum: 0.87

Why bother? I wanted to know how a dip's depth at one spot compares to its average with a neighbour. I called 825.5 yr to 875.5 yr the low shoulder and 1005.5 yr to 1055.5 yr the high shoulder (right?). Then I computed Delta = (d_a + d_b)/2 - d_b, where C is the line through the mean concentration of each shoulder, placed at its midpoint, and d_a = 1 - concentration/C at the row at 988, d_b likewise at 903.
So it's 0.02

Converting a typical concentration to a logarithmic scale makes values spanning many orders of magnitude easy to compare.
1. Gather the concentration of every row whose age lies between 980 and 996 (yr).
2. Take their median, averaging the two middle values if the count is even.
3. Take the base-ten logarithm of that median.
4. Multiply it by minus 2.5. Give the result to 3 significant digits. -5.48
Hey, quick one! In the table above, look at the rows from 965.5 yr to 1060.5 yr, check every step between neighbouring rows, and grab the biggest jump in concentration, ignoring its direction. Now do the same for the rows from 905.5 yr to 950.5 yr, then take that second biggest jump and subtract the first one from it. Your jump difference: -6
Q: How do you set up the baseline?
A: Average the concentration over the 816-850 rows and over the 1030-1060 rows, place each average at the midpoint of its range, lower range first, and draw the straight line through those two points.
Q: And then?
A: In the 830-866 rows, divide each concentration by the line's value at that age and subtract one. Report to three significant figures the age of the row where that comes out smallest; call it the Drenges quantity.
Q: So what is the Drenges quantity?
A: 848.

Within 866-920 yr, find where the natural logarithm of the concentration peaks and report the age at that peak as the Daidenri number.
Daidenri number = 888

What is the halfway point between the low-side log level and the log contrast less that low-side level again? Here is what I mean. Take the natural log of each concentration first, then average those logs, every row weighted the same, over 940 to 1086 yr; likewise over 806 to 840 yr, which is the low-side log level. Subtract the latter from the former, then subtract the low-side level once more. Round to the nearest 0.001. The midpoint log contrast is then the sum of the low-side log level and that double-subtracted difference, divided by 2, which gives -0.072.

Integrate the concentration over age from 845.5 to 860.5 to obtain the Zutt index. 2672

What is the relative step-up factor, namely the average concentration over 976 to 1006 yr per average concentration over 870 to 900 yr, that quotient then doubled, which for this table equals 1.77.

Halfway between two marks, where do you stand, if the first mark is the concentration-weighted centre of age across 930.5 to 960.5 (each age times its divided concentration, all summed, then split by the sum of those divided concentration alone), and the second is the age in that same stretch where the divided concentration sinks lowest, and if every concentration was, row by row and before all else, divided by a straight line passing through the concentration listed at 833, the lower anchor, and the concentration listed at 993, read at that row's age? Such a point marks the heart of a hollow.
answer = 941.8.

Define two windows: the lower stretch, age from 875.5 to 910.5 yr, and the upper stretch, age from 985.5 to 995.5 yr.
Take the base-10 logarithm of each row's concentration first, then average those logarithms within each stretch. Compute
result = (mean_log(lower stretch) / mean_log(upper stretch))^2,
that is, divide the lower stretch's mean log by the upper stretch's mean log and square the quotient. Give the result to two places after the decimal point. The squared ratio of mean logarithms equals 1.04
